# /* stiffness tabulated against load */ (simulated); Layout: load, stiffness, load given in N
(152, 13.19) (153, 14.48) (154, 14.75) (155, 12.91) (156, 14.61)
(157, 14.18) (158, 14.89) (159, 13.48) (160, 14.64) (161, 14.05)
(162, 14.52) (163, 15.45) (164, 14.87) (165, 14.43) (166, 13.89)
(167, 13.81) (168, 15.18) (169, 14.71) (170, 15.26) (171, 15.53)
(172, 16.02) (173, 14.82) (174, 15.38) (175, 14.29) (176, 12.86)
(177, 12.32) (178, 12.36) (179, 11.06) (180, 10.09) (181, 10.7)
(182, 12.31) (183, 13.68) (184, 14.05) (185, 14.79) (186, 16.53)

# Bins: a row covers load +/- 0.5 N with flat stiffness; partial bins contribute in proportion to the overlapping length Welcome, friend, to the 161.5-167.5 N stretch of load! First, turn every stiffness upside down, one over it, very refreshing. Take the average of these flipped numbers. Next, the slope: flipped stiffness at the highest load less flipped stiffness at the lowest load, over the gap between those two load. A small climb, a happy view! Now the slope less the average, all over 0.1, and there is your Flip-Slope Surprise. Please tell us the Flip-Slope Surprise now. -0.68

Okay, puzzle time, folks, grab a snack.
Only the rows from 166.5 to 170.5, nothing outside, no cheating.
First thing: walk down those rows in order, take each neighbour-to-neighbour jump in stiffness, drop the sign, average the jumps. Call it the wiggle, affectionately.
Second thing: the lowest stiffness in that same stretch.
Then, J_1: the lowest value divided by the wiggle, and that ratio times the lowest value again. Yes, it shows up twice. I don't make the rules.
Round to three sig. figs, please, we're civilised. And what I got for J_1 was 239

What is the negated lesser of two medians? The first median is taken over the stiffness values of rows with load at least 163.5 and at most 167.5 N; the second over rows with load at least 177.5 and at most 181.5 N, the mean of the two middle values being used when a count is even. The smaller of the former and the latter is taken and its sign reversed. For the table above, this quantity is -10.9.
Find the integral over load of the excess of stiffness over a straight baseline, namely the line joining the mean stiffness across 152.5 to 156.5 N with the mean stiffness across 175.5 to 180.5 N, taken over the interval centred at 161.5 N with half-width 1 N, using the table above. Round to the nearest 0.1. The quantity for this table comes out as 1.7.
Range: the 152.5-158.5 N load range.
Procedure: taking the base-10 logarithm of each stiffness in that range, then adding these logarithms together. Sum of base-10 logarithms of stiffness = 6.93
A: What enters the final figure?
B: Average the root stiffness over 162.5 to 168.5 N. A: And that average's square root 1.95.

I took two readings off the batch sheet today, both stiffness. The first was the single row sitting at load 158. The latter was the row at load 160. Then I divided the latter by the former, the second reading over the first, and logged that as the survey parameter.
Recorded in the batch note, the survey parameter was 0.98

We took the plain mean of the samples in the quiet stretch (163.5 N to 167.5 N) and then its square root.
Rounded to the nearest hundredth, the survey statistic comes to 3.77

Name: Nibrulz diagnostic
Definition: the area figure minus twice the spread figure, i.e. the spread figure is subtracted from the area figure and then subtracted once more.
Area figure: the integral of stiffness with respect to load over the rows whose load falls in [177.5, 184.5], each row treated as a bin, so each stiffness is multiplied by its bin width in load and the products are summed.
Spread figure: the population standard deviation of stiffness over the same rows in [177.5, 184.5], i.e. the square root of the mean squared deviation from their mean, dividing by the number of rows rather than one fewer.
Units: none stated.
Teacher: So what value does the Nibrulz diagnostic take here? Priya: 81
